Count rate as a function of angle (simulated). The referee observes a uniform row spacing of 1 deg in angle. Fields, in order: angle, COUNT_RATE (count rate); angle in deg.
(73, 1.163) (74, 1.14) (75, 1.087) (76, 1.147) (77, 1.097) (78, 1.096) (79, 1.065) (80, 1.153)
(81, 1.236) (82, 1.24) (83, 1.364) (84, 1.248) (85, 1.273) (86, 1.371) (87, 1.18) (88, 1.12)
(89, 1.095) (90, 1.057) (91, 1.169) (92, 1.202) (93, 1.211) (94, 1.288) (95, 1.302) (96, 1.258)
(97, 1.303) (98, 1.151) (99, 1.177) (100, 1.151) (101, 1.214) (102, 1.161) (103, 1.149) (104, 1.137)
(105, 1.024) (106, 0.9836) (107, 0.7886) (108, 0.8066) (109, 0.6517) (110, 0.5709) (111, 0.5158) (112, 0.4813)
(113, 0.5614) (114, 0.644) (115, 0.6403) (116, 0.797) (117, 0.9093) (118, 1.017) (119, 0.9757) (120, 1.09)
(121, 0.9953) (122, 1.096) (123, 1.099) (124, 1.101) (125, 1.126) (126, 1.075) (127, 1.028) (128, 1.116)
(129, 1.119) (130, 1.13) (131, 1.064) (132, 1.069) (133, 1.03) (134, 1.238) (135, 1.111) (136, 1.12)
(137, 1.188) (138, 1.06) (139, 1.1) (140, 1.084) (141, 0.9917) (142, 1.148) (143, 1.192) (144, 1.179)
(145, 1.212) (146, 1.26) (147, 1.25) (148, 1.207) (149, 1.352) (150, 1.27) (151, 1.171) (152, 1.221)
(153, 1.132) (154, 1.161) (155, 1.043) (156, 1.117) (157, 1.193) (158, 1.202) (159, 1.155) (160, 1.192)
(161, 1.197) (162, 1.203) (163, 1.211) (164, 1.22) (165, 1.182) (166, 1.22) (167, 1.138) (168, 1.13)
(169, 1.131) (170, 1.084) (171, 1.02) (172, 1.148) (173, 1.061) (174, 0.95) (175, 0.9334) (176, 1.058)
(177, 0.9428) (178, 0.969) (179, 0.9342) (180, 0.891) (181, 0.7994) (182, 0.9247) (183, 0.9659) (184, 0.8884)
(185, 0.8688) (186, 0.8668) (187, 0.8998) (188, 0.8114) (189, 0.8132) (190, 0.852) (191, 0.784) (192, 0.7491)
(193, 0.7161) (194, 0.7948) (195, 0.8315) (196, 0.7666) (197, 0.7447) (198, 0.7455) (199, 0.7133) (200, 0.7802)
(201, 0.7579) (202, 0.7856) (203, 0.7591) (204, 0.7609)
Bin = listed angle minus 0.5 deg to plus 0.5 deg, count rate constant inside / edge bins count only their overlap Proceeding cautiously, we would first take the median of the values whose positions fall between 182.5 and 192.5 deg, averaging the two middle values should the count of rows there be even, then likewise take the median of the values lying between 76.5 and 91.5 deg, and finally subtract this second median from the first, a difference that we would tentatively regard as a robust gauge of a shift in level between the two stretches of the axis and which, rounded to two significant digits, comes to -0.31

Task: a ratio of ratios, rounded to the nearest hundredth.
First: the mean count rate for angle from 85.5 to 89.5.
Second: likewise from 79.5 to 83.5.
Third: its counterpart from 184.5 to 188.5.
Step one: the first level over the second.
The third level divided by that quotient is 0.90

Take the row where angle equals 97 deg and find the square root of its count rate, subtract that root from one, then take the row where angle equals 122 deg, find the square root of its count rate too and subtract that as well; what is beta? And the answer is -1.19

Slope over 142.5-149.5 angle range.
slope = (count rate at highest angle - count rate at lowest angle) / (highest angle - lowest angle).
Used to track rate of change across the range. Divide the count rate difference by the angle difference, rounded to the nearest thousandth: 0.027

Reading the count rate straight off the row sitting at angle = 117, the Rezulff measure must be 0.9093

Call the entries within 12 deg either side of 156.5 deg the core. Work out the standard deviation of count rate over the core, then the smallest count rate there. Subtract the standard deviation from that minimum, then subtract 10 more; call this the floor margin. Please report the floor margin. -9.0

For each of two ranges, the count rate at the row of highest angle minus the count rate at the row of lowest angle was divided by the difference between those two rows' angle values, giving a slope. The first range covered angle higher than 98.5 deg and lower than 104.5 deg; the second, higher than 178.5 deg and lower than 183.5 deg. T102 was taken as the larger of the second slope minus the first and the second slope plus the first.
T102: 0.02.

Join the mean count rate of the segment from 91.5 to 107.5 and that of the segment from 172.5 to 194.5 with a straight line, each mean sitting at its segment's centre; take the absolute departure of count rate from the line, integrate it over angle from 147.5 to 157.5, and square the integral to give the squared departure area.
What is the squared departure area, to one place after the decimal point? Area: 4.1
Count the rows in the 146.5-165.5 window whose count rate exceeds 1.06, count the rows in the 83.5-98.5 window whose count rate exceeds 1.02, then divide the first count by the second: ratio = 1.2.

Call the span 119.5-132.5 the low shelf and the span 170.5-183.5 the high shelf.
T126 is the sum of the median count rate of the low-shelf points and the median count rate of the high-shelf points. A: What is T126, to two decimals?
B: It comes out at 2.05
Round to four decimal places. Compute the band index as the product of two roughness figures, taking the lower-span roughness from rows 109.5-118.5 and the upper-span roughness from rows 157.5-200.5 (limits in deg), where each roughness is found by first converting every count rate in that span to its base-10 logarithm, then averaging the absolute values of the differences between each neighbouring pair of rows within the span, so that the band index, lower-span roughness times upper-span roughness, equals 0.0011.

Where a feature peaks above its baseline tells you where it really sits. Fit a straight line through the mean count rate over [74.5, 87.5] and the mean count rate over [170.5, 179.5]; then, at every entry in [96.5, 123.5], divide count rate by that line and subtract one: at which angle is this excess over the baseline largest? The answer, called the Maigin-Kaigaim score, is 97 deg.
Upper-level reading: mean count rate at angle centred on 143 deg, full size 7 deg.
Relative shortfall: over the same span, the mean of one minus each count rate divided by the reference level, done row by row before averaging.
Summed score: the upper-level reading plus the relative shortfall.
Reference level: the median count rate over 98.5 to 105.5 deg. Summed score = 1.15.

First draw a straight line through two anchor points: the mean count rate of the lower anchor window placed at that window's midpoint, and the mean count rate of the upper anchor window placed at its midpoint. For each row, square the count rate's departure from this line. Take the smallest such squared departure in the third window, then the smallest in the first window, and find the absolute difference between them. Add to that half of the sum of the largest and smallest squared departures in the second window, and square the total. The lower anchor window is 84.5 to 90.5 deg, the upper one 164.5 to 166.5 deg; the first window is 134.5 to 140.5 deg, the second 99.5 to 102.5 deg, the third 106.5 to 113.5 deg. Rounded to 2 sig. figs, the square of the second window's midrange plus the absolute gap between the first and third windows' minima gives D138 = 0.021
